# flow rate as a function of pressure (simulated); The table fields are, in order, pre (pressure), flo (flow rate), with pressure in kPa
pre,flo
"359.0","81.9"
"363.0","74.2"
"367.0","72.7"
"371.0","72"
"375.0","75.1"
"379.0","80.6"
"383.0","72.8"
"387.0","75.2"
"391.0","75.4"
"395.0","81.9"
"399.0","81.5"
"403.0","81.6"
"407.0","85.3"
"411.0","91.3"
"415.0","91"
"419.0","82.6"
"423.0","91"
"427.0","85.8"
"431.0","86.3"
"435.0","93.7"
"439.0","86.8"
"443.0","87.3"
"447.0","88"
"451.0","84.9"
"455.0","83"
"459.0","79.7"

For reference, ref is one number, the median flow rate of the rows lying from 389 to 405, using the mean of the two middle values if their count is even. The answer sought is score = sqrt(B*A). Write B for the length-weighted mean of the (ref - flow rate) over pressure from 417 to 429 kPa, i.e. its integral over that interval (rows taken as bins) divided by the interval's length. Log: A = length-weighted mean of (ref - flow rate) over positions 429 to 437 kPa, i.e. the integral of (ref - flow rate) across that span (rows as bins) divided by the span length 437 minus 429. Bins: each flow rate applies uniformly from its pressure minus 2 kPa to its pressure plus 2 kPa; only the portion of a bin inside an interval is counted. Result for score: 6.4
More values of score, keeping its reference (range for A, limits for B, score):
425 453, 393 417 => 4.8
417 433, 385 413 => 1.0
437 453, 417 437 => 5.7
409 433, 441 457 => 5.2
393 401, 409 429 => 1.0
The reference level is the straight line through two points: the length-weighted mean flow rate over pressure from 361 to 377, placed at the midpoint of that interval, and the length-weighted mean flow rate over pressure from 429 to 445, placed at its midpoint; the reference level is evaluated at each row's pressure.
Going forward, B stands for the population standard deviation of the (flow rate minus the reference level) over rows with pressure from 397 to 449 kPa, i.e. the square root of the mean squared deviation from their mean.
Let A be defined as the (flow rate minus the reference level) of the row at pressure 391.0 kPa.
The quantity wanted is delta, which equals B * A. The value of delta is -11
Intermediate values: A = -3.0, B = 3.83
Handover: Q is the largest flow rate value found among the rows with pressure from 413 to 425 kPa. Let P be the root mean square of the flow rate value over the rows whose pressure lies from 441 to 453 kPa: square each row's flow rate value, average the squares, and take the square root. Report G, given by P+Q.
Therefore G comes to 178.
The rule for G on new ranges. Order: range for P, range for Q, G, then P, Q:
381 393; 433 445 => 168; 74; 93.7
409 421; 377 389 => 169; 88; 80.6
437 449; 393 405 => 169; 87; 81.9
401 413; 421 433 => 177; 86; 91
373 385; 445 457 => 164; 76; 88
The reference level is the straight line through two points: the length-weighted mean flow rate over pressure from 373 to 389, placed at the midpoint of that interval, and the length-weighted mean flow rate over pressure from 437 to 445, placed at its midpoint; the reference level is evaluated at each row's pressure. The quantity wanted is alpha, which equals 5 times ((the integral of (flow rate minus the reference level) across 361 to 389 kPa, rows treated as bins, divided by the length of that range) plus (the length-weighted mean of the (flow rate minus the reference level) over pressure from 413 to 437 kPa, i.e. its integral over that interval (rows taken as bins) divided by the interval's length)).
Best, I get 21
